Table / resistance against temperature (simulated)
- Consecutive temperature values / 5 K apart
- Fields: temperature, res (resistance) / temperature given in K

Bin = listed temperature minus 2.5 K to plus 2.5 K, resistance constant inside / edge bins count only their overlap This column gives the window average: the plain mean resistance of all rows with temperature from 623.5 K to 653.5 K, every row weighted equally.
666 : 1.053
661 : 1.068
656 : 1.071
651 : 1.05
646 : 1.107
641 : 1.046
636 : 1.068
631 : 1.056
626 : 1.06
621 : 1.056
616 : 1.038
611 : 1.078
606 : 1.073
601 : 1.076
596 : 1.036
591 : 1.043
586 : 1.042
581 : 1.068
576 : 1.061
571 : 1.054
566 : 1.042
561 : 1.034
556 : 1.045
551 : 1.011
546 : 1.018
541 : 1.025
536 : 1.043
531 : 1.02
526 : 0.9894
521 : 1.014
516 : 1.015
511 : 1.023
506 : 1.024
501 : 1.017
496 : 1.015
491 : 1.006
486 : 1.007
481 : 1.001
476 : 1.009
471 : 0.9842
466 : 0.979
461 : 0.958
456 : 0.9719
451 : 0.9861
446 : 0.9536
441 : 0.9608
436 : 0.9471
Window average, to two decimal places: 1.06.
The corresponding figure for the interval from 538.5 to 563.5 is 1.03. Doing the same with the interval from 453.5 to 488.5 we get 0.99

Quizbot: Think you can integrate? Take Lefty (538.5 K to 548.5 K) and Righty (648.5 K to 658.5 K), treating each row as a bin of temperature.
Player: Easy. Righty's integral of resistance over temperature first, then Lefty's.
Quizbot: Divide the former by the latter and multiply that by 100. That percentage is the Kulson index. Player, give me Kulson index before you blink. 104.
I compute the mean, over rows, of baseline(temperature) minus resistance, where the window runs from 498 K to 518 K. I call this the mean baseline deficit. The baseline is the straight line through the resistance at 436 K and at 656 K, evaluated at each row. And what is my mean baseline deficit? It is -0.032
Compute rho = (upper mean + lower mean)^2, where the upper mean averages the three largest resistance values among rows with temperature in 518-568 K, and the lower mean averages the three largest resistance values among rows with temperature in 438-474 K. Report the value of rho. 4.11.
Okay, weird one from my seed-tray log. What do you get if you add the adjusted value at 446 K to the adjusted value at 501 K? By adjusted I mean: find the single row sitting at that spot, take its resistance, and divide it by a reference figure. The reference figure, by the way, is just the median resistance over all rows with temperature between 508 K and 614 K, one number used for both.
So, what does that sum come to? 1.89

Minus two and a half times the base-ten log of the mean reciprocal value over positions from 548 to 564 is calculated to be 0.032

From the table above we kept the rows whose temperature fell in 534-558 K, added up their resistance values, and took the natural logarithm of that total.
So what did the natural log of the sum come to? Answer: 1.64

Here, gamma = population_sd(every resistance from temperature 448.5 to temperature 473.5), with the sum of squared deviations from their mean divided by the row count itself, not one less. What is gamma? 0.010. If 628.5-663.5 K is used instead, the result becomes 0.019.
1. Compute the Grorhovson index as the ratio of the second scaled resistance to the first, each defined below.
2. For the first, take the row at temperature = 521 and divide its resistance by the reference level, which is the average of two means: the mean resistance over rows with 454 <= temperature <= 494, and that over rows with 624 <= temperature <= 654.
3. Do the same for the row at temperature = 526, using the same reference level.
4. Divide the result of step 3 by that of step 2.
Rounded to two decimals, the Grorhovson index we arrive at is 0.98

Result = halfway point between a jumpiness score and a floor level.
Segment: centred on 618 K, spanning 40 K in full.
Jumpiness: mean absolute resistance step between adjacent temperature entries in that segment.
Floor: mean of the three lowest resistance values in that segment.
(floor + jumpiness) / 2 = 0.531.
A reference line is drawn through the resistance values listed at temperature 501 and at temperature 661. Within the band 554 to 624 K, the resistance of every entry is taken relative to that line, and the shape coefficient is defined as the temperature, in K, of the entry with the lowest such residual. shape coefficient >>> 616 K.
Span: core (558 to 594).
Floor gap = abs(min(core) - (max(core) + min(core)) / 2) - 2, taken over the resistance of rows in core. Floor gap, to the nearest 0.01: -1.98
